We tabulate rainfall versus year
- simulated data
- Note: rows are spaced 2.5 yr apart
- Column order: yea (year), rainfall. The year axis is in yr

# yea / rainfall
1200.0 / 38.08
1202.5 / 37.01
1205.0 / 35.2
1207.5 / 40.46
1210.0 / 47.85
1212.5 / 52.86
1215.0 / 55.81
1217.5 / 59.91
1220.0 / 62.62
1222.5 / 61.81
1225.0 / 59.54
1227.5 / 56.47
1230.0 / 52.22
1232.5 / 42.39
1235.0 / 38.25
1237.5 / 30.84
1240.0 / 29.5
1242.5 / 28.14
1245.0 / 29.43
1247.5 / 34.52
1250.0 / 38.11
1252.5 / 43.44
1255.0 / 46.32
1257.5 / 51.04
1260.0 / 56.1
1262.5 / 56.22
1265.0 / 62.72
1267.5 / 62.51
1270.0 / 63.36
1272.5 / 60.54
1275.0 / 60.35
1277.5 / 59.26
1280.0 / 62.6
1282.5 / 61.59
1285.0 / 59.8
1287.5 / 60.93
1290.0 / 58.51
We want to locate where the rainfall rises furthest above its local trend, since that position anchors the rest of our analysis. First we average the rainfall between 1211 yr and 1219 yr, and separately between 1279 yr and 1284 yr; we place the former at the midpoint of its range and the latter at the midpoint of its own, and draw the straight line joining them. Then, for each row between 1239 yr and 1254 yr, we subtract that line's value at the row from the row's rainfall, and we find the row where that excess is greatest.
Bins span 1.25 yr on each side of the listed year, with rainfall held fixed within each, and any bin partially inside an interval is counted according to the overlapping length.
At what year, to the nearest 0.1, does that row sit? 1252.5 yr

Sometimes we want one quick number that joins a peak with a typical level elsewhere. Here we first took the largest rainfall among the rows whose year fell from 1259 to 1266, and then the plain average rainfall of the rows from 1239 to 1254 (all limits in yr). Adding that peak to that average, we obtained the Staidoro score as 97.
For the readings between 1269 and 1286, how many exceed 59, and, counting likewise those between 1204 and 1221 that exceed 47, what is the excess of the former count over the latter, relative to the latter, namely 0.4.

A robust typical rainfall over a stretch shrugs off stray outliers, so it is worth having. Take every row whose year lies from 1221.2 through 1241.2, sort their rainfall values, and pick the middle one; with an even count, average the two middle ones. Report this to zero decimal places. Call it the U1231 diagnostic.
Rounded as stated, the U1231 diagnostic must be 47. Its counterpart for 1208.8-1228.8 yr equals 58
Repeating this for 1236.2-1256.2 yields 33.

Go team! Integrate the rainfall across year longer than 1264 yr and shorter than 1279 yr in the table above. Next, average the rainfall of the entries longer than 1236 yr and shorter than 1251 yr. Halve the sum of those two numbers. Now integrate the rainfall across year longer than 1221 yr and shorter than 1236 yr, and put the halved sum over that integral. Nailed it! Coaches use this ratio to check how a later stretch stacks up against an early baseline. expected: 0.61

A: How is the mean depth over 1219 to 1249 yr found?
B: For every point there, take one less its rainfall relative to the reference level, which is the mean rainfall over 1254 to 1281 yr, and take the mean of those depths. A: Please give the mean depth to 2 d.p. 0.25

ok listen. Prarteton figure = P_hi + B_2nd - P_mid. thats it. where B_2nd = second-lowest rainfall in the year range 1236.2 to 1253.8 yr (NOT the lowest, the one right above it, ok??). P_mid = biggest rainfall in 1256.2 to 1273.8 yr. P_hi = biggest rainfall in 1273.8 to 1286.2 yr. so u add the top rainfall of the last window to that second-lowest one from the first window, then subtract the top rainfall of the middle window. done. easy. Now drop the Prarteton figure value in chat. 29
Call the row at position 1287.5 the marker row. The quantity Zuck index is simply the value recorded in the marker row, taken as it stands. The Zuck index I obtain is 60.93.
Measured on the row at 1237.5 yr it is 30.84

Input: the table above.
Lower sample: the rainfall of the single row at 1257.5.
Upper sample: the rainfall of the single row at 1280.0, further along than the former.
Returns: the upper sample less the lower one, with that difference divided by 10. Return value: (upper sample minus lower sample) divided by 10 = 1.2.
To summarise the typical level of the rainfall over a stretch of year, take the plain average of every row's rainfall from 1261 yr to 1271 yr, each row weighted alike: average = 61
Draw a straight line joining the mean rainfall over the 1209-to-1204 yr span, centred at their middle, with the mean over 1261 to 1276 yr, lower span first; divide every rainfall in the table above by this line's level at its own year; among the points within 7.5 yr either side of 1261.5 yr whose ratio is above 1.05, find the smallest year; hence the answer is 1265.0 yr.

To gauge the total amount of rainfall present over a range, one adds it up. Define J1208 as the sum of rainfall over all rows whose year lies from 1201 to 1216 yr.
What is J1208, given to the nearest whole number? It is 269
